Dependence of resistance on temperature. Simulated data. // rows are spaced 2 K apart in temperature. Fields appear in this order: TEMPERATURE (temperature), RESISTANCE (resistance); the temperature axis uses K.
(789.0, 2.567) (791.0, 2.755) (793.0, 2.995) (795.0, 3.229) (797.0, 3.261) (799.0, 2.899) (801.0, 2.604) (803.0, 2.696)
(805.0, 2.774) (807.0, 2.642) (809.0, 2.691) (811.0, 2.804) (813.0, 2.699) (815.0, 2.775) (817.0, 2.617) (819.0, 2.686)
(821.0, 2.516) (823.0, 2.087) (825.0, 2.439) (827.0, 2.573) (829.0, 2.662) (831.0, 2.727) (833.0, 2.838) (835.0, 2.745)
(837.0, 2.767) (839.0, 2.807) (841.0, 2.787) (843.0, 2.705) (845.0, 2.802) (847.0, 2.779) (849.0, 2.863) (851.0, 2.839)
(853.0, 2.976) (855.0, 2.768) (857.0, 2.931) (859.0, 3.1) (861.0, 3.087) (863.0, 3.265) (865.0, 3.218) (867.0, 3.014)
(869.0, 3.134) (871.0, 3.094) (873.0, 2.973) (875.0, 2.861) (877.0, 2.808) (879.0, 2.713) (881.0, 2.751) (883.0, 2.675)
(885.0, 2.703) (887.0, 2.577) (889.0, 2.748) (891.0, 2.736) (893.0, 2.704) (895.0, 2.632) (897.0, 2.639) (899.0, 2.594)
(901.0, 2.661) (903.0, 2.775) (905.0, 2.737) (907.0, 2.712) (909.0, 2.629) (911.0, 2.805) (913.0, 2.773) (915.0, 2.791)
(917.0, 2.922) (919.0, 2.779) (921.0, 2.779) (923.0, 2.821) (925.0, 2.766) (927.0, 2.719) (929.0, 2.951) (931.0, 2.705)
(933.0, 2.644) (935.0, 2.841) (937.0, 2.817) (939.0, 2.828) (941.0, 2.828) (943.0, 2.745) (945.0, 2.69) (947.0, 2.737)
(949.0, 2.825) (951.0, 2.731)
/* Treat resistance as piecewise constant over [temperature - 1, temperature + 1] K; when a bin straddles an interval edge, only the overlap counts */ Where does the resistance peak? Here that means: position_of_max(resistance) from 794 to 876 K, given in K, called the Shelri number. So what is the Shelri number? 863.0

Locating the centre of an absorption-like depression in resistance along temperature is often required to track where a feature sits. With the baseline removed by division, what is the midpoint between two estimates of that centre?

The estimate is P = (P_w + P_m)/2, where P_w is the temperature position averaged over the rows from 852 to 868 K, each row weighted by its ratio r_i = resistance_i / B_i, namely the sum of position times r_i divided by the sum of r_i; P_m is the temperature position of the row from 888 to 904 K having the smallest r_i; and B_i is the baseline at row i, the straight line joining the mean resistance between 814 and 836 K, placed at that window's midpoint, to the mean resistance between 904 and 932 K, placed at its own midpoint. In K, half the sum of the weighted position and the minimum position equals 879.6 K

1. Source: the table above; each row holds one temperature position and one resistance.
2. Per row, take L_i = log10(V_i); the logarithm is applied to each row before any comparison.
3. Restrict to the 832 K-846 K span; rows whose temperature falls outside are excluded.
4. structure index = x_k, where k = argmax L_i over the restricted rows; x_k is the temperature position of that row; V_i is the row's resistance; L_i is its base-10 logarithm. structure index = 833.0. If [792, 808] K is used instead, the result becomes 797.0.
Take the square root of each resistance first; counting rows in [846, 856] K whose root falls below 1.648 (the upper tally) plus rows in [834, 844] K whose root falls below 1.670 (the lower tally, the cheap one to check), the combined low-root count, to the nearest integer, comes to 4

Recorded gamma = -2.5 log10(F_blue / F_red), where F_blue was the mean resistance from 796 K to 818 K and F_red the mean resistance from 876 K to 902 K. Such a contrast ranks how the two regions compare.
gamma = -0.03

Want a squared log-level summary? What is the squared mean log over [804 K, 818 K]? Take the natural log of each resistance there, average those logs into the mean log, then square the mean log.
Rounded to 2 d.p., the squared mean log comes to 1.00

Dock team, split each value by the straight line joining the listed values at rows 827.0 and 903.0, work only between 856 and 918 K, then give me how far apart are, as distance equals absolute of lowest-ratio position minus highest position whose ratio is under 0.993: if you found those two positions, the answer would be 14 K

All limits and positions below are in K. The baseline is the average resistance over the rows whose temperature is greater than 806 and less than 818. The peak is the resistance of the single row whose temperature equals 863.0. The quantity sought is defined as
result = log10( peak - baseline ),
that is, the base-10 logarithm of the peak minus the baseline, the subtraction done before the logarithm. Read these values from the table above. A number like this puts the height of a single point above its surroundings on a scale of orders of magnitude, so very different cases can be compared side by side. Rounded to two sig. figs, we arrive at -0.25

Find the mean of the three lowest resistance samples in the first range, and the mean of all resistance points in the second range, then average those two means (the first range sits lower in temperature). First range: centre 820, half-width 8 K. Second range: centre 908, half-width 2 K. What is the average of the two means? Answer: 2.51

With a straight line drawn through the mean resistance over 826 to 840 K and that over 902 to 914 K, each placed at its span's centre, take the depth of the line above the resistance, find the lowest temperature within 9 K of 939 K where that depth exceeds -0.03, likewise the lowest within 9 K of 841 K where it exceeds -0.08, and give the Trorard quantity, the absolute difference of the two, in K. 96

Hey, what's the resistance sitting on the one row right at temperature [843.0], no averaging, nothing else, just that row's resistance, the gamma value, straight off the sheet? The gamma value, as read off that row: 2.705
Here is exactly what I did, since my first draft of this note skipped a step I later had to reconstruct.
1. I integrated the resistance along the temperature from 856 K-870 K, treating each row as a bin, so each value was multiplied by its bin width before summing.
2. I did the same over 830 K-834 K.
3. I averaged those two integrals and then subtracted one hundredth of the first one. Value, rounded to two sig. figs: 27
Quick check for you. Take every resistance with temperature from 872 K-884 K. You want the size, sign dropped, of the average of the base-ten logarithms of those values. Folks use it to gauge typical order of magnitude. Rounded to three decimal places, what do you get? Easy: 0.446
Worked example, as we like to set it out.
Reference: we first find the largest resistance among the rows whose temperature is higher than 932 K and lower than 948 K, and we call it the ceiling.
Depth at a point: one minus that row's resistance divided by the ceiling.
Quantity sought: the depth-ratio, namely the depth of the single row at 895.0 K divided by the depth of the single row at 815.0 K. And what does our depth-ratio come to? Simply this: 3.2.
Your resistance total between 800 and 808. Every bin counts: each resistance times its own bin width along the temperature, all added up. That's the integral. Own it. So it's 21.4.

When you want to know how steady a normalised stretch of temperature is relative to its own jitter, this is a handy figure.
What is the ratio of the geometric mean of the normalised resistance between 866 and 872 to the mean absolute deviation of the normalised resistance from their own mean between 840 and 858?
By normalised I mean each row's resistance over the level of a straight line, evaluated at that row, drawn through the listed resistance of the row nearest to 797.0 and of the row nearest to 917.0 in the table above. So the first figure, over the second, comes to 42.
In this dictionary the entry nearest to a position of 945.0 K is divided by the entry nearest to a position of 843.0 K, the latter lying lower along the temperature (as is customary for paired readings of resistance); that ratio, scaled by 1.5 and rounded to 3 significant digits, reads 1.49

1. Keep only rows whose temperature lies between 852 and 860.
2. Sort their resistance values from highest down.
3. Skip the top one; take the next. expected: 2.976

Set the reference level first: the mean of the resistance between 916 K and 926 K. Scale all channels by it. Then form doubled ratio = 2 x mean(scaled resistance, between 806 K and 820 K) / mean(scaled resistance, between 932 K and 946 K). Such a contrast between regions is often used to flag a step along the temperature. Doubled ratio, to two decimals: 1.95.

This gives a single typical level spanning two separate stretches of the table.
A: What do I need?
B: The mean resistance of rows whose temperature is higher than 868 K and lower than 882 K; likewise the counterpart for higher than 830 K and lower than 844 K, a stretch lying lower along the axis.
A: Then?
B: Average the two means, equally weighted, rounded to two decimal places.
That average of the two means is 2.84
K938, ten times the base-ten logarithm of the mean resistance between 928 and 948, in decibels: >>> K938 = 4.44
